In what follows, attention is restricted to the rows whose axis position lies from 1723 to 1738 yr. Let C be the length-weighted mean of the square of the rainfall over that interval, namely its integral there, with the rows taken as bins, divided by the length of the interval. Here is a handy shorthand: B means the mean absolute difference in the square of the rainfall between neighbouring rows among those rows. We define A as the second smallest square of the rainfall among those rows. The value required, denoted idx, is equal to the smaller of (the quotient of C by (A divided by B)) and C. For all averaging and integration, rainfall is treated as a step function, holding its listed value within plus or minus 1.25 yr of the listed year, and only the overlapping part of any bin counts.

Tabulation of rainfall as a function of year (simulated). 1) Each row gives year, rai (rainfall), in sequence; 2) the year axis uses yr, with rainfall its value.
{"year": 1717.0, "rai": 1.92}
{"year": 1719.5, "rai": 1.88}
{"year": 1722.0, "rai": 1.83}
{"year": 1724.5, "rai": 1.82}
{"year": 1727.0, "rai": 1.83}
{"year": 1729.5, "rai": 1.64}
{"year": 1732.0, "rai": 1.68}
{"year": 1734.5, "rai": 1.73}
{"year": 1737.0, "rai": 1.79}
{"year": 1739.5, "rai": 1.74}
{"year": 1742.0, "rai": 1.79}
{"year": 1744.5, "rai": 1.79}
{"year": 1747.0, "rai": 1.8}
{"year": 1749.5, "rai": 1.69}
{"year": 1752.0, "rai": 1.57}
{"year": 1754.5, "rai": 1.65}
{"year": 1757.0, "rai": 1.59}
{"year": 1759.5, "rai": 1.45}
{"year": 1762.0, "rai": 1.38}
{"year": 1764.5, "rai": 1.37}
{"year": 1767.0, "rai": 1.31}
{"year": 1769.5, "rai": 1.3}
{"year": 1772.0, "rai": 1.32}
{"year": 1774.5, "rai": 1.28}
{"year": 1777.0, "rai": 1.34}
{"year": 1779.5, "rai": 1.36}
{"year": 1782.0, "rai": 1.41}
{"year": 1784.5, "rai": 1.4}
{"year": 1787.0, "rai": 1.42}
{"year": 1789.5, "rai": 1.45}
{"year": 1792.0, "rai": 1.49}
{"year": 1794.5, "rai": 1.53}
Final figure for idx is 0.26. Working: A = 2.8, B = 0.24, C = 3.1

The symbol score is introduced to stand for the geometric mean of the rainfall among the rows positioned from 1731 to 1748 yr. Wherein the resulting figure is 1.76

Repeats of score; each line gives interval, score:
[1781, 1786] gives 1.40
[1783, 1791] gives 1.42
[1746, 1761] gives 1.62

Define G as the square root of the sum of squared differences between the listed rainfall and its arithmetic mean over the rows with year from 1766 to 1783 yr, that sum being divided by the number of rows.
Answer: 0.040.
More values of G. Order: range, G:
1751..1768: 0.120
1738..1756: 0.080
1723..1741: 0.066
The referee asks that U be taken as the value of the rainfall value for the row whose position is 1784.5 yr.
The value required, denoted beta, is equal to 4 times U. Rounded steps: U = 1.4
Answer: 5.6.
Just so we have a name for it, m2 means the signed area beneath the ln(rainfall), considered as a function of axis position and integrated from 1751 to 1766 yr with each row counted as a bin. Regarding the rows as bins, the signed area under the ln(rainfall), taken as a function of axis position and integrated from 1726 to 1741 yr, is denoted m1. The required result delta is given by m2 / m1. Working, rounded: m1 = 8.2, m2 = 6.0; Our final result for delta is 0.73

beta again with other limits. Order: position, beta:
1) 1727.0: 7.3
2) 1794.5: 6.1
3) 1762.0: 5.5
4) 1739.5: 7.0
